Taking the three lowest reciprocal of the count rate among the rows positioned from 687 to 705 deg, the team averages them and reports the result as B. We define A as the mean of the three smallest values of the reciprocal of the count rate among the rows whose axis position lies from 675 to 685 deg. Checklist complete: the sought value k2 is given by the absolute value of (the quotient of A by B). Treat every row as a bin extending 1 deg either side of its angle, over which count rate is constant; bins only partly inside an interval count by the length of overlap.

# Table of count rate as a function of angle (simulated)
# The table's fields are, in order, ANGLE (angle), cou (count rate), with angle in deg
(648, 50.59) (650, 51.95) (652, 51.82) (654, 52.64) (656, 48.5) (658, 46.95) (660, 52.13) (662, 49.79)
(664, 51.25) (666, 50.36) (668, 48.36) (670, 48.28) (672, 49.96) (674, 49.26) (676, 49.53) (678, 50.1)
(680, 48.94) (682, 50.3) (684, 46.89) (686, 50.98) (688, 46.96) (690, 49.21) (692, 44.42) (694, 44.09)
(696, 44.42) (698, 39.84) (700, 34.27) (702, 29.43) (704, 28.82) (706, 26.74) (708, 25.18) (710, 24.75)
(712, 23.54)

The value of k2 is 0.94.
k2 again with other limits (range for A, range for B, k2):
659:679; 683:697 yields 0.96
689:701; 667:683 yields 1.09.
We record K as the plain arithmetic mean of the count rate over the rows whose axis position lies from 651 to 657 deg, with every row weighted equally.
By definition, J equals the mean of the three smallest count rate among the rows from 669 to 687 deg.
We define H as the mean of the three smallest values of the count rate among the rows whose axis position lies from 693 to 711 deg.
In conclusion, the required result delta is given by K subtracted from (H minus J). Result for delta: -73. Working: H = 25.6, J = 48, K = 51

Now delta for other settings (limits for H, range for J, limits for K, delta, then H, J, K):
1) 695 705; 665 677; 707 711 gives -43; 30.8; 49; 25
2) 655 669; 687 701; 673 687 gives -41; 47.9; 39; 49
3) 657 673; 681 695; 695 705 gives -33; 47.9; 45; 35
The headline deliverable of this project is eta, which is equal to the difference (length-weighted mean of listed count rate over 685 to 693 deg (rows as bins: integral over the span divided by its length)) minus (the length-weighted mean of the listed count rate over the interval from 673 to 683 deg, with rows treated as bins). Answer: -1.7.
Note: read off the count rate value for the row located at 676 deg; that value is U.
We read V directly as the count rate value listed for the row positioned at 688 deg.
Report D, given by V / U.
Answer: 0.95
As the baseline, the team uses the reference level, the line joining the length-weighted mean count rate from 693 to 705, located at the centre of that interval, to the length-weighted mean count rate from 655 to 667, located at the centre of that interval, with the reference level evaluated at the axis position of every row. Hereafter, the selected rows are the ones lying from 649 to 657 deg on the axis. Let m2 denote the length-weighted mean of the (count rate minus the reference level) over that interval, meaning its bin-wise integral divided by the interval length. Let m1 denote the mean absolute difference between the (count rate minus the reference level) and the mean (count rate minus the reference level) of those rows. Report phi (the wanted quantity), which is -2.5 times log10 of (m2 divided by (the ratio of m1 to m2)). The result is -0.6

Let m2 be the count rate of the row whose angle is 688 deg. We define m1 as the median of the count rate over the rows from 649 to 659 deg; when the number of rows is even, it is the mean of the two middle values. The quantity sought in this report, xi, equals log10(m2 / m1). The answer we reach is -0.04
